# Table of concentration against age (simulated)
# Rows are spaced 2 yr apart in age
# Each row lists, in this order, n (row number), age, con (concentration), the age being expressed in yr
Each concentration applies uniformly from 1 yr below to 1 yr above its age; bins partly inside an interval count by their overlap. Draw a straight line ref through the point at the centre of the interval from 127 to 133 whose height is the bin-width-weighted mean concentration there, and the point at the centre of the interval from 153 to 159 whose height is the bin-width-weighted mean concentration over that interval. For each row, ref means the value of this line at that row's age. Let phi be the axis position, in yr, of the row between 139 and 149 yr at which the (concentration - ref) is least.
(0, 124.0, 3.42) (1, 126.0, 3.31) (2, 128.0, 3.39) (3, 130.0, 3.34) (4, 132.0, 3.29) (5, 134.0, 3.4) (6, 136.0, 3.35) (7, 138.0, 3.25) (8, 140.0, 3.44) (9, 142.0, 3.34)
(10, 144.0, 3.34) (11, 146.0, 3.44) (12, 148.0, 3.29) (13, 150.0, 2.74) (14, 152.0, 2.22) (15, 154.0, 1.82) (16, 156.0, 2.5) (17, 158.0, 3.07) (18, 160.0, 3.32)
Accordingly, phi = 142.0 yr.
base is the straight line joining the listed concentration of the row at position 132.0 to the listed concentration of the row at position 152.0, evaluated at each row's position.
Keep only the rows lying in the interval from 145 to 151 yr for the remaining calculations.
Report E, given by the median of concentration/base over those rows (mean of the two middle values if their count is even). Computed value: 1.35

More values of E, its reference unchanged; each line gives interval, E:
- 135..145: 1.20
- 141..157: 1.23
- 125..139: 1.00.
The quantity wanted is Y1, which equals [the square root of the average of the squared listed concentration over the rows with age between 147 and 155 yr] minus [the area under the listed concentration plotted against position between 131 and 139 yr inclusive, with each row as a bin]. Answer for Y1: -24.0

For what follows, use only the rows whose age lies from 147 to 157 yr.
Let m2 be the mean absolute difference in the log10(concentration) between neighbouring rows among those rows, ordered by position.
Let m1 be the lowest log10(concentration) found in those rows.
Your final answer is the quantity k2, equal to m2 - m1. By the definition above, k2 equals -0.16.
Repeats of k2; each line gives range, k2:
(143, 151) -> -0.40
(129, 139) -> -0.50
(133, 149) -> -0.50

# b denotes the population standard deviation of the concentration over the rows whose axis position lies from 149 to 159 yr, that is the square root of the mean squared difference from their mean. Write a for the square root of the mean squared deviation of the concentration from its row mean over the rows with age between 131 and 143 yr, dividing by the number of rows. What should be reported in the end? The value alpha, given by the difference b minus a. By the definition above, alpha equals 0.4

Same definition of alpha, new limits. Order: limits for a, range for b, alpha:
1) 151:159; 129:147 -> -0.4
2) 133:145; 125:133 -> 0.0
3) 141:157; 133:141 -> -0.5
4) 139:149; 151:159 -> 0.4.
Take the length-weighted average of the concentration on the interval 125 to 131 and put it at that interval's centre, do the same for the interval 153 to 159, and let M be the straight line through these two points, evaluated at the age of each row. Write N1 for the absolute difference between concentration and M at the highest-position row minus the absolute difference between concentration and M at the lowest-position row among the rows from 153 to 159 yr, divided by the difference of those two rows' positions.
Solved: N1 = -0.009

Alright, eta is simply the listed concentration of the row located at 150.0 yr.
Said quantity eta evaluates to 2.74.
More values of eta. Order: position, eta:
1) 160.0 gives 3.32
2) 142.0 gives 3.34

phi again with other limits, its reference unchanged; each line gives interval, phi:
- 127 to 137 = 128.0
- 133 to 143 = 138.0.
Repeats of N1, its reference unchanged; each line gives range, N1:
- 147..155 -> 0.022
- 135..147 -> 0.041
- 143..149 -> 0.019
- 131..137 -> 0.047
